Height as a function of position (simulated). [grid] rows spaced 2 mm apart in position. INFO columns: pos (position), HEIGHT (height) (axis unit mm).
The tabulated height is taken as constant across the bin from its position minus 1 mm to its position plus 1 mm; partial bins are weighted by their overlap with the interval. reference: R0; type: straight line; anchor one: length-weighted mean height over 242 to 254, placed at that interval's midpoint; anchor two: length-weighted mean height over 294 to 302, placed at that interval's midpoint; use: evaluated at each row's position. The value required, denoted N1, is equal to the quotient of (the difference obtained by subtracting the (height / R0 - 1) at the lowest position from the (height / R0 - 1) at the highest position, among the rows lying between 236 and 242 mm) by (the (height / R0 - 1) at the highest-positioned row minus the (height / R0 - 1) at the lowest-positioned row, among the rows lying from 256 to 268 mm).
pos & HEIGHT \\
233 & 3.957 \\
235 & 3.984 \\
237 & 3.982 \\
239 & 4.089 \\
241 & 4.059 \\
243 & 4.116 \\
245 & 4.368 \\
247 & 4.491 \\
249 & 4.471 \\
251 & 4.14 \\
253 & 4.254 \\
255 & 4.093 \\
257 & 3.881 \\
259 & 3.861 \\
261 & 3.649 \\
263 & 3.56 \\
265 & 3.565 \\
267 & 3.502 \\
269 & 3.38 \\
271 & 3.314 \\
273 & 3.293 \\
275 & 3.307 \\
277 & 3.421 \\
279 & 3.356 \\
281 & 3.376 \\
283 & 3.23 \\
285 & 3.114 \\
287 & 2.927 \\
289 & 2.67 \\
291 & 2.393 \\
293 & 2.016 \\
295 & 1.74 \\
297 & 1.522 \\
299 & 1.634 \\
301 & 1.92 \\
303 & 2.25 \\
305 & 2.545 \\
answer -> 1.2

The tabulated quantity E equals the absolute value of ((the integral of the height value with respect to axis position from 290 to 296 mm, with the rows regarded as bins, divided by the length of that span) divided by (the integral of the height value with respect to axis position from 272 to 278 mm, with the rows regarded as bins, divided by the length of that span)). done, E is 0.6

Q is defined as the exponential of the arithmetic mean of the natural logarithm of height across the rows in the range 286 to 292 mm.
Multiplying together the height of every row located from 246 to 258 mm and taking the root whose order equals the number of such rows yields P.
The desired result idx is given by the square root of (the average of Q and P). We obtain 1.85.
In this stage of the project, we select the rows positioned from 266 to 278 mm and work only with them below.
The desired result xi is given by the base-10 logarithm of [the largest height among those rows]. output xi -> 0.544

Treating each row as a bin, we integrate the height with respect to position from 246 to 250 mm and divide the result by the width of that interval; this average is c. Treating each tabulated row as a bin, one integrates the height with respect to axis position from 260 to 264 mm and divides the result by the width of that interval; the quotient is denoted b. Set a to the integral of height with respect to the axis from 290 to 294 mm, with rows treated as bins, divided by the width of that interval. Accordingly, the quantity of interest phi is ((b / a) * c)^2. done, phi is 54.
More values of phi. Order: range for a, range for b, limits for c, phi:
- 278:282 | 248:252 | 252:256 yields 28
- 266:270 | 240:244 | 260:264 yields 18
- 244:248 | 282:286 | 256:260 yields 8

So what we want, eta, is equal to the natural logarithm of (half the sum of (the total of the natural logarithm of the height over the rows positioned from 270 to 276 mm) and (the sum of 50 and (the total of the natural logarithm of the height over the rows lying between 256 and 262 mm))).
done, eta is 3.36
